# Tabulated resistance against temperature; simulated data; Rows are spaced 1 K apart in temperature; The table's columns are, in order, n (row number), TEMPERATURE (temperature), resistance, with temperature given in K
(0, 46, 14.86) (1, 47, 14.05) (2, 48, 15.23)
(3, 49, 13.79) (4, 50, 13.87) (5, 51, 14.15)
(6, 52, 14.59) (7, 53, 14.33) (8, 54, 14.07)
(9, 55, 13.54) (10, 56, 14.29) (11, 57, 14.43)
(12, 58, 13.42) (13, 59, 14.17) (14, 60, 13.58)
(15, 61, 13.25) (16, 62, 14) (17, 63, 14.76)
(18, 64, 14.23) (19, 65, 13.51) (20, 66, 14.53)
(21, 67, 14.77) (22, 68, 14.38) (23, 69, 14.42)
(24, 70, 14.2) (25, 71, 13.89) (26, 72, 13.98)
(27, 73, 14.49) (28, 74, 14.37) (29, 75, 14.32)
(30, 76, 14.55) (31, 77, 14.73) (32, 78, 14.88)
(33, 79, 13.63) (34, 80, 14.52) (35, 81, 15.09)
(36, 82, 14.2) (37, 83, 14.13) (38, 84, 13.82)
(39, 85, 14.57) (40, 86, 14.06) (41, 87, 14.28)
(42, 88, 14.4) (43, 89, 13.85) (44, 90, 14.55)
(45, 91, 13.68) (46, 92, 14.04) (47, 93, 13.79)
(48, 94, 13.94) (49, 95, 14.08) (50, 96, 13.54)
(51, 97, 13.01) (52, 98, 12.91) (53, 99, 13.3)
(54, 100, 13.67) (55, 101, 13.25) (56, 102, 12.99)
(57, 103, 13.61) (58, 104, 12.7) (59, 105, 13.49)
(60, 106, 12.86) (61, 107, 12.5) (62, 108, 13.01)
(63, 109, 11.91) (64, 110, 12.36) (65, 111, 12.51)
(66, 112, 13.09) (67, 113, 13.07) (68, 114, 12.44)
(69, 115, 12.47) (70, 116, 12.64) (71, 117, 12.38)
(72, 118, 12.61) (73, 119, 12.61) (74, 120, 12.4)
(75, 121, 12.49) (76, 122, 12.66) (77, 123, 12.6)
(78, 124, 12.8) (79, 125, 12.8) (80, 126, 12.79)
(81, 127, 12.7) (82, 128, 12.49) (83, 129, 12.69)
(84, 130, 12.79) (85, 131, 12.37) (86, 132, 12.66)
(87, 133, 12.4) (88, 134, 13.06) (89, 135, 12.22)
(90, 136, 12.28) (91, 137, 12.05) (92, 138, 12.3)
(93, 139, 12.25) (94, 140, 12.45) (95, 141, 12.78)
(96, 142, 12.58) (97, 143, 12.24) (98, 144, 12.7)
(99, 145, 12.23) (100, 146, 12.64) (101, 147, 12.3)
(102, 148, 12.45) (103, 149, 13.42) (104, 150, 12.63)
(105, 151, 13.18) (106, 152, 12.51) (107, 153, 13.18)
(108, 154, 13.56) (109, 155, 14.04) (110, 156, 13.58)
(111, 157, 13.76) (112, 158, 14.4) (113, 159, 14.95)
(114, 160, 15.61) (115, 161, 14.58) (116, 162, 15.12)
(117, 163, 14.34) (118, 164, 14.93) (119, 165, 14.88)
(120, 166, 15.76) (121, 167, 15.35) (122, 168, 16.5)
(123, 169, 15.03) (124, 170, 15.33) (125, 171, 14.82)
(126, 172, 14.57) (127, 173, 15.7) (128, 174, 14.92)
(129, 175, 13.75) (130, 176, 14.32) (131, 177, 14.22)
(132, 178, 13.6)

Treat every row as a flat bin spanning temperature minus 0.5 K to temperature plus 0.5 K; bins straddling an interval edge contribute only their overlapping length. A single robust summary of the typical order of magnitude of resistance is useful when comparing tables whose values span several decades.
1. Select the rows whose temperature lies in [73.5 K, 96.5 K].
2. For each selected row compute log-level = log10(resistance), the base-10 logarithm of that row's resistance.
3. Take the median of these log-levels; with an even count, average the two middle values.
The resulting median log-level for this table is 1.15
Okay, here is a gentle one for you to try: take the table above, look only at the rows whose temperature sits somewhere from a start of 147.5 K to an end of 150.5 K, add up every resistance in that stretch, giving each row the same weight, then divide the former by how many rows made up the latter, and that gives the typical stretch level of 12.8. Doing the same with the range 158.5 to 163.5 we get 14.9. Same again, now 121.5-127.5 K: 12.7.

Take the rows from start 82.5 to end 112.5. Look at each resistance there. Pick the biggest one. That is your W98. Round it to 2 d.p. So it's 14.57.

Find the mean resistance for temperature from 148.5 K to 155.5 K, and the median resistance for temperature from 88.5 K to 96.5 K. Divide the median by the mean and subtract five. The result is -3.95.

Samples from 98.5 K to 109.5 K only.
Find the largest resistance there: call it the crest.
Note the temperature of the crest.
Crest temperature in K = 100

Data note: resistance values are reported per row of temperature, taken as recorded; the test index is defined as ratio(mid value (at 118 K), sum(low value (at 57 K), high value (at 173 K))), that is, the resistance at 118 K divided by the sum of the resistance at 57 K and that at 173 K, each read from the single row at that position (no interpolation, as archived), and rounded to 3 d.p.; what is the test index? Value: 0.419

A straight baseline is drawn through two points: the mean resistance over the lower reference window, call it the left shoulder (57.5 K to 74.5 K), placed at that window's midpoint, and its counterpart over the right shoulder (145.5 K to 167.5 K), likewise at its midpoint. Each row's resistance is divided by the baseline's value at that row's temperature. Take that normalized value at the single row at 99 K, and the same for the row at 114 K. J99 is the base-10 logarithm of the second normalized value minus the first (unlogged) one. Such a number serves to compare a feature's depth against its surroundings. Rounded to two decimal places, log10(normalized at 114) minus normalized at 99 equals -1.00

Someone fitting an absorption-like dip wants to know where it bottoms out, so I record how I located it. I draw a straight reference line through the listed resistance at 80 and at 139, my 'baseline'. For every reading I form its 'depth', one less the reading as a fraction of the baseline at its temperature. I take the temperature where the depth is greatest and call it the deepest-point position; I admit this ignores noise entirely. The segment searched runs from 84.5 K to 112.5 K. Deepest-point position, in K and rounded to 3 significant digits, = 109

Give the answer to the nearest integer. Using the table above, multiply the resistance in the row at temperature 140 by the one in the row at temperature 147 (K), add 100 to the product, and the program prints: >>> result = 253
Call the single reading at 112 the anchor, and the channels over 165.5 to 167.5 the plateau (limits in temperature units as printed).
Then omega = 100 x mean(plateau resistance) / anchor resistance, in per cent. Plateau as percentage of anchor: 119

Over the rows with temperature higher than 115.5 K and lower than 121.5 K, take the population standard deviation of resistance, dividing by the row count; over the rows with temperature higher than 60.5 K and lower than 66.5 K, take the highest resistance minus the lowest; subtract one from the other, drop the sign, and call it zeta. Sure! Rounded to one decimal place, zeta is 1.4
